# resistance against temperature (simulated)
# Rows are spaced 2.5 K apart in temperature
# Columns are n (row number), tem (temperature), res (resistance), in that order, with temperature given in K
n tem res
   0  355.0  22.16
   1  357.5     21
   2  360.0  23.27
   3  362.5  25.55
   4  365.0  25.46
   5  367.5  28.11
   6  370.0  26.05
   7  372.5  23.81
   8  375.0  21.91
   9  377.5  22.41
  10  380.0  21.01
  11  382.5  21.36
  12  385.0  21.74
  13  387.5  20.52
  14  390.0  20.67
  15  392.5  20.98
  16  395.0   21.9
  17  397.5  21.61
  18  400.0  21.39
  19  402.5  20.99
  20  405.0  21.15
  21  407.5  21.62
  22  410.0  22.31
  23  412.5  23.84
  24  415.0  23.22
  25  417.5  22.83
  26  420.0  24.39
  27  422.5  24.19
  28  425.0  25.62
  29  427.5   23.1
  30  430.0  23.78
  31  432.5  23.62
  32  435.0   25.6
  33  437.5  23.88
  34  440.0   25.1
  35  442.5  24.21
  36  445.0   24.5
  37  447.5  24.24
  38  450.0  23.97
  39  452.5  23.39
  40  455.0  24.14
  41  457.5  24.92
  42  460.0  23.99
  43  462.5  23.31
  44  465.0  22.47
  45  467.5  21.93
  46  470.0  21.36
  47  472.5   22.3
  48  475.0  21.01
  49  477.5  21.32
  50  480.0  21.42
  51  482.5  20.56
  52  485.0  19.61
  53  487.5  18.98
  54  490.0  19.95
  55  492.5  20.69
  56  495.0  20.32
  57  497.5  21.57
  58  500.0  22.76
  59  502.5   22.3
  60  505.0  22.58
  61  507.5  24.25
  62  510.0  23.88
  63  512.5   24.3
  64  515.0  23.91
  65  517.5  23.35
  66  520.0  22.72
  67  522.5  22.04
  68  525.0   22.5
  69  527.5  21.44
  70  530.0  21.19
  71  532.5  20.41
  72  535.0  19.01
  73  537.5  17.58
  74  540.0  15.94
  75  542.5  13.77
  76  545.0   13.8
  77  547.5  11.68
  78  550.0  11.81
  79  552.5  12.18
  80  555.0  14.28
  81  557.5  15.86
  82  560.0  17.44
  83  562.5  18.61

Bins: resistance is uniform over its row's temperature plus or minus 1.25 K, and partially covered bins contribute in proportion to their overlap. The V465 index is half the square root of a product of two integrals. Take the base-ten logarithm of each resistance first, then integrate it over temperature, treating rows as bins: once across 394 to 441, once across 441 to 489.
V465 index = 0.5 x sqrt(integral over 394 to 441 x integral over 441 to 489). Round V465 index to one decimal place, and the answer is 32.2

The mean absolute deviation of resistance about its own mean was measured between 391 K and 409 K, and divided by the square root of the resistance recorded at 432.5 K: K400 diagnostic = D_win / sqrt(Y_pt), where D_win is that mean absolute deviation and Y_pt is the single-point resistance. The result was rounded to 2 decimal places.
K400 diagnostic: 0.06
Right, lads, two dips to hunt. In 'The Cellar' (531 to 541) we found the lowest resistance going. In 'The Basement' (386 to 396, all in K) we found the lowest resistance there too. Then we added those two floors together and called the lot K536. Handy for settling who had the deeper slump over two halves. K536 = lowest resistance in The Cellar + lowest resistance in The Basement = 36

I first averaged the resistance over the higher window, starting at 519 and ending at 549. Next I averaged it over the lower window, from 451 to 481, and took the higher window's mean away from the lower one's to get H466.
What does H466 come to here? 4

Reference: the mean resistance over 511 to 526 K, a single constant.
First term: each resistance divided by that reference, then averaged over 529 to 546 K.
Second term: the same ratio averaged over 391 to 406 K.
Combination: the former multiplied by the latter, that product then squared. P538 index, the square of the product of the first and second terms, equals 0.48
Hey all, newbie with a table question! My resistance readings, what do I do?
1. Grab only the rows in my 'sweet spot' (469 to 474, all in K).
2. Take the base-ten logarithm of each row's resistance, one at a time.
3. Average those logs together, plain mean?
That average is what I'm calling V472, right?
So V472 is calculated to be 1.339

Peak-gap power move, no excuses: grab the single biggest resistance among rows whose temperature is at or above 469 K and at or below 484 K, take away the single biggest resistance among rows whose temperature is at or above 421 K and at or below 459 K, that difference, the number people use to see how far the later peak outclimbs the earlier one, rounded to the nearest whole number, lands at -3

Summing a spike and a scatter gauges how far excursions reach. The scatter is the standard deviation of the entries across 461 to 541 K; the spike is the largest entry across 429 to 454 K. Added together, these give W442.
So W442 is 27.5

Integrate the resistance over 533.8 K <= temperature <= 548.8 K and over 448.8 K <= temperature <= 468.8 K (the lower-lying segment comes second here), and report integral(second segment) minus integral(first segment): 241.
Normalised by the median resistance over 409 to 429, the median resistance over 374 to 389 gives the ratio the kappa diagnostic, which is 0.92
